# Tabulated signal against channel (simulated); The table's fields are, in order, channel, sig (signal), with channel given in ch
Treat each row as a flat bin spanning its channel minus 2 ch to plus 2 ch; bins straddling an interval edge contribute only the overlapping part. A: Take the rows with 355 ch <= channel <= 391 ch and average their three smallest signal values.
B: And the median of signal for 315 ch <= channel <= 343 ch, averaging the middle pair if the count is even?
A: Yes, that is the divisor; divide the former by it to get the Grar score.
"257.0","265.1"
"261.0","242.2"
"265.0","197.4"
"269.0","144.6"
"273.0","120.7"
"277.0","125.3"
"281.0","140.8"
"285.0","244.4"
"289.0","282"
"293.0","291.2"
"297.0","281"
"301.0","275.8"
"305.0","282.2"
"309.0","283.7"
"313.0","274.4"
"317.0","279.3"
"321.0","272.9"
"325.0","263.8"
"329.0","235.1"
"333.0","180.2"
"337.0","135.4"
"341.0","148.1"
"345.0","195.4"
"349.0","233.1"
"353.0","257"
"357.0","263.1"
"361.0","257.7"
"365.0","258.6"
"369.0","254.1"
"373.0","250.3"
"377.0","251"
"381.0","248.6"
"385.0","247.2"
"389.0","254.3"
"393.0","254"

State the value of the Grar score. 1.1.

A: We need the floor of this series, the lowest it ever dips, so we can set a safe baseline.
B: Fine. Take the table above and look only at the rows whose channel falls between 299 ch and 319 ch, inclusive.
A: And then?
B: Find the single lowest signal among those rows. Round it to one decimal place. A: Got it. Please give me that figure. 274.4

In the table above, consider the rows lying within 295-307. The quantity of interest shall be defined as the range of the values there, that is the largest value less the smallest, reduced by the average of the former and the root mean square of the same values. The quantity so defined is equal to -137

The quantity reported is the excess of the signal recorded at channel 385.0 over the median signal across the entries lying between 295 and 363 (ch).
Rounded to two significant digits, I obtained -16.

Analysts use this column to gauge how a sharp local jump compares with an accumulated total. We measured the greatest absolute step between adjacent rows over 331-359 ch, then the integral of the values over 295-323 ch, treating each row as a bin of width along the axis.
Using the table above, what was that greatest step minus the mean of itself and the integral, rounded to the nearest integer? -3875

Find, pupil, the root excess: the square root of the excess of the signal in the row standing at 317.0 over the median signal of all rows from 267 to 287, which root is 11.8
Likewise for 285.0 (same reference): 10.2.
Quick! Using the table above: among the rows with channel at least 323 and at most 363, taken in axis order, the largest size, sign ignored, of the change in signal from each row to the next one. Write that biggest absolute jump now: 55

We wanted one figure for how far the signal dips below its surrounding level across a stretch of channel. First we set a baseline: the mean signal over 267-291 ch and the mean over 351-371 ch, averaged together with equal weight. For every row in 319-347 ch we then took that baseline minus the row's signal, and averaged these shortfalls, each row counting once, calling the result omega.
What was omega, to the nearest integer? 13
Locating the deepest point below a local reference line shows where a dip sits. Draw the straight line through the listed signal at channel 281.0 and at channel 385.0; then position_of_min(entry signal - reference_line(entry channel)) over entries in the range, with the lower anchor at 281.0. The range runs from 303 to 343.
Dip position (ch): 337.0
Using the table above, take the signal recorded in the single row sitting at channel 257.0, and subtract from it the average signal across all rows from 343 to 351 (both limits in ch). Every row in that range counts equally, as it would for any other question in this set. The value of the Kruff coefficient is 51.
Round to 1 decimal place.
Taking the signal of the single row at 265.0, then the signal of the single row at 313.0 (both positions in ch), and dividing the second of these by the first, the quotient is 1.4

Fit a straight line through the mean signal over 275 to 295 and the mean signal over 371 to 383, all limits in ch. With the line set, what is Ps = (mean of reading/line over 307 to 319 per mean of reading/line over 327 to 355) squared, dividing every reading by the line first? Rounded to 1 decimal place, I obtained 2.2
